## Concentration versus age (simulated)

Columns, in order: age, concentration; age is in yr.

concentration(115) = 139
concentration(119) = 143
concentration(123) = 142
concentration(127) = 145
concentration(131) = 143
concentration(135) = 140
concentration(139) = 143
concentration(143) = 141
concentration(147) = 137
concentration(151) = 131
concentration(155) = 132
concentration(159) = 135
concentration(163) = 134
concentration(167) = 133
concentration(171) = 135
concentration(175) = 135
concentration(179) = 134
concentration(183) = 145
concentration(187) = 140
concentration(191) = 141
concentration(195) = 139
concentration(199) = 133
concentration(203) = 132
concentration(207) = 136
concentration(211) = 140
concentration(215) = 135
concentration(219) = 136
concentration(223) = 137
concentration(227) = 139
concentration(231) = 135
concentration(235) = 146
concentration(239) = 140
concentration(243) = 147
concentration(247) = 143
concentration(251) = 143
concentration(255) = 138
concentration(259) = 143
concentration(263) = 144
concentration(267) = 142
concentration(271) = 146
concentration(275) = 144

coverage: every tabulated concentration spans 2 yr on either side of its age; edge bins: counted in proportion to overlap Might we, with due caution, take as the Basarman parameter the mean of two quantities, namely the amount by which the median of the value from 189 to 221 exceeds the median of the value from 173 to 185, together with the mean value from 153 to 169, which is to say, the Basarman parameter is 67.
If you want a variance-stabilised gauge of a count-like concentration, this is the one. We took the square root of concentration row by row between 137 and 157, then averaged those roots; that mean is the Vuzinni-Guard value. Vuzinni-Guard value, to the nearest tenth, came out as 11.7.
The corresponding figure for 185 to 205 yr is 11.7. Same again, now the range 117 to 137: 11.9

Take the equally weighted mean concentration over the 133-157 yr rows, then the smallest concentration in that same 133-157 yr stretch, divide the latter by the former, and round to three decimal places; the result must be 0.954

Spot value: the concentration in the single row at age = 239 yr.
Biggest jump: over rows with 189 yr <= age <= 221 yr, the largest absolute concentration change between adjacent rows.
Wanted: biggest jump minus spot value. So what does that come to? -134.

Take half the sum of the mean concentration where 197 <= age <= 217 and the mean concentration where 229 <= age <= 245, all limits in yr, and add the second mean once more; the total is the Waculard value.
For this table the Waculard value 281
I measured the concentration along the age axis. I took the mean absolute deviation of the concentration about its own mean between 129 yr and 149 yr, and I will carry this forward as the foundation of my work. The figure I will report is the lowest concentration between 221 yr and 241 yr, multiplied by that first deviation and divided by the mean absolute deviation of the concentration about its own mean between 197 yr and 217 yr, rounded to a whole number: 111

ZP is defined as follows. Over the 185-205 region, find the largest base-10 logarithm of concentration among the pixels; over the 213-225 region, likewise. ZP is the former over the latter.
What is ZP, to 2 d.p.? 1.01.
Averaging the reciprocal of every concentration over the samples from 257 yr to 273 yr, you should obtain 0.0070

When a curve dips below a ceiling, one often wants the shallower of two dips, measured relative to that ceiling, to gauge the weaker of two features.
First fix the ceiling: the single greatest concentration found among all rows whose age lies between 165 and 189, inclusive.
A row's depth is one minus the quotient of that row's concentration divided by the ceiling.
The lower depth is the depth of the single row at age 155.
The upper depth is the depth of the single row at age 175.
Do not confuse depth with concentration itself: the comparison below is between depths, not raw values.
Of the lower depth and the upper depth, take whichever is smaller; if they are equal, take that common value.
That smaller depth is 0.069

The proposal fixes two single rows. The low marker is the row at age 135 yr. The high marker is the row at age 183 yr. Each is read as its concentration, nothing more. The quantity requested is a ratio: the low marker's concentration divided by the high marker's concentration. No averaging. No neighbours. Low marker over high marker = 0.97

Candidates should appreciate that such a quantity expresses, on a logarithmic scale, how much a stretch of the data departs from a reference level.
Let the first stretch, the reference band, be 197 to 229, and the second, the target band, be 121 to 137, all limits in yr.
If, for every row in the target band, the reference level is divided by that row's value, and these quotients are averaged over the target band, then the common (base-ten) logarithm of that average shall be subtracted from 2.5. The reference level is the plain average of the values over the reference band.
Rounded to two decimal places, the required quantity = 2.52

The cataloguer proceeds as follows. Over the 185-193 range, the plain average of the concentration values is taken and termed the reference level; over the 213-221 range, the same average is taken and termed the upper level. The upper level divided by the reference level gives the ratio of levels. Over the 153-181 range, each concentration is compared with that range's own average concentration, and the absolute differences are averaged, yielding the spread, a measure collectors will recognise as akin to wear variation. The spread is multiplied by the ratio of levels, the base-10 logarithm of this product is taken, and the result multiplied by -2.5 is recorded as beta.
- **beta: 0.21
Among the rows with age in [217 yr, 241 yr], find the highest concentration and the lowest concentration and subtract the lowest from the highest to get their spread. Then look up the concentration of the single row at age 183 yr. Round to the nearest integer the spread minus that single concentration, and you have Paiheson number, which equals -134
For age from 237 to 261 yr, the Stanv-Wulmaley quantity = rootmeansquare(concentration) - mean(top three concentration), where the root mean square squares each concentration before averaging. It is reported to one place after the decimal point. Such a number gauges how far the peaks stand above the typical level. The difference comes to -2.0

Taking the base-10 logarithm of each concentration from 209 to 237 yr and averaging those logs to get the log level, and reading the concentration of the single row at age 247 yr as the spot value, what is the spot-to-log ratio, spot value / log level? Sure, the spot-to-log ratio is 67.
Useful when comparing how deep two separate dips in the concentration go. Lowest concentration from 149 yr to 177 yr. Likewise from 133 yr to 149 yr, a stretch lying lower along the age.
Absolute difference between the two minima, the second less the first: 6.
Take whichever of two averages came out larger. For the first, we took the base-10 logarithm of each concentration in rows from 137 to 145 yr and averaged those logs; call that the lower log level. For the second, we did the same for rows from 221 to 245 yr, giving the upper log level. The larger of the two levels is 2.15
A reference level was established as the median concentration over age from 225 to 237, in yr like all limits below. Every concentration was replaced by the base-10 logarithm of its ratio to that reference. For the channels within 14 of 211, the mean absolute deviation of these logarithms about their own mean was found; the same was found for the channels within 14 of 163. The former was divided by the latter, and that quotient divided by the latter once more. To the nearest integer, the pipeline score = 319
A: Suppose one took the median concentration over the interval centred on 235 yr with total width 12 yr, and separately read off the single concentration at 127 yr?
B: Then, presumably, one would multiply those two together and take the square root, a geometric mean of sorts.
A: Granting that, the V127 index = 142.5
